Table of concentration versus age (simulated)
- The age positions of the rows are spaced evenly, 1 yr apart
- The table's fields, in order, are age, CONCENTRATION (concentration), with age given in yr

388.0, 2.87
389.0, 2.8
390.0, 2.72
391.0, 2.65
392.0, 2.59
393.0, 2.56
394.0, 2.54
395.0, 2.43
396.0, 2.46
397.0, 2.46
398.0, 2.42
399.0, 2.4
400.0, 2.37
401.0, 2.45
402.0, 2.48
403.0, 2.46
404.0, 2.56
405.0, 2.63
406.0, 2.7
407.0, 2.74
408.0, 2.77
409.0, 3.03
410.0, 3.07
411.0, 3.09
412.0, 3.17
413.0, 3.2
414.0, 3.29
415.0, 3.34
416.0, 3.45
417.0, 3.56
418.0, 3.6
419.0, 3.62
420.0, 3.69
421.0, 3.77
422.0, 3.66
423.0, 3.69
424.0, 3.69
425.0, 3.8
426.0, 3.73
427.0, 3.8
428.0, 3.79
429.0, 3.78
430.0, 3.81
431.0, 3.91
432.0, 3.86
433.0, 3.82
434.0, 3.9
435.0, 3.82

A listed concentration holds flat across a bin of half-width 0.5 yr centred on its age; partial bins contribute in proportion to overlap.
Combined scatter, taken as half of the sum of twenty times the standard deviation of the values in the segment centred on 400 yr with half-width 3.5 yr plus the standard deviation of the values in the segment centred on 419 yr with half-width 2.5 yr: 0.4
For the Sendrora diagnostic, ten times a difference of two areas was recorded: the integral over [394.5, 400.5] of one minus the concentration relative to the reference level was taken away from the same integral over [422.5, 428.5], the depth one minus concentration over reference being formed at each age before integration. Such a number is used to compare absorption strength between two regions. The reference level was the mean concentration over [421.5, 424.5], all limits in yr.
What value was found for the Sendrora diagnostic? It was -22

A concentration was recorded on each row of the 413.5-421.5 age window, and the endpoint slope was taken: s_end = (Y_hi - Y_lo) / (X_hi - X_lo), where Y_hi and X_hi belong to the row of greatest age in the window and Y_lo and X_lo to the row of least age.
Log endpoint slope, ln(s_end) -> -2.68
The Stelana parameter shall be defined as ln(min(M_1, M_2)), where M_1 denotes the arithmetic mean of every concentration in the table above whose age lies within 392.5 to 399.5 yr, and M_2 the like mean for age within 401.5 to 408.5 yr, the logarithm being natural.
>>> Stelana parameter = 0.90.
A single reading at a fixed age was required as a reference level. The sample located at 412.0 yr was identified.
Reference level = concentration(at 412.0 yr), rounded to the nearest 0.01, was 3.17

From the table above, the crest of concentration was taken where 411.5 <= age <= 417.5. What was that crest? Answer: 3.56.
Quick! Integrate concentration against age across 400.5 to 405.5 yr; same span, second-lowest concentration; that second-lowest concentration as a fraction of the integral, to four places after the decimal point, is 0.1955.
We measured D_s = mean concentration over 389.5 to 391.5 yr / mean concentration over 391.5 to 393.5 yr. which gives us 1.04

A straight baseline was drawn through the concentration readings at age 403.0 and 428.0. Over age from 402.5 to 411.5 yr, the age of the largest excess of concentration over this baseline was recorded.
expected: 409.0 yr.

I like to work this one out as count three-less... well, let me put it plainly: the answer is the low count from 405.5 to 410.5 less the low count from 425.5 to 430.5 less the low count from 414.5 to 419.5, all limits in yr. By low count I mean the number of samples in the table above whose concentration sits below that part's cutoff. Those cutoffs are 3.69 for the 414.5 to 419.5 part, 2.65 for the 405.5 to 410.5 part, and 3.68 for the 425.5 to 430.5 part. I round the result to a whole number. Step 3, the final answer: -5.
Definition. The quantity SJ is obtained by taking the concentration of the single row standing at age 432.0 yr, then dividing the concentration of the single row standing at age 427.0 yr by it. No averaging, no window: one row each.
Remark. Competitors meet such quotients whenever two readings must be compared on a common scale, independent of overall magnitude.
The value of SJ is 0.98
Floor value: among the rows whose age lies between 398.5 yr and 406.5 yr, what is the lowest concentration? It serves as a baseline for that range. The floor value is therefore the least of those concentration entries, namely 2.37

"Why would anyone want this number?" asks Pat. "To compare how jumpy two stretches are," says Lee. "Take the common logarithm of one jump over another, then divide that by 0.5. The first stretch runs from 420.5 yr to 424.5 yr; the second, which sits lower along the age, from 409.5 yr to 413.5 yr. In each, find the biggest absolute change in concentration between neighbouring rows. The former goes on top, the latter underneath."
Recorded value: 0.28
